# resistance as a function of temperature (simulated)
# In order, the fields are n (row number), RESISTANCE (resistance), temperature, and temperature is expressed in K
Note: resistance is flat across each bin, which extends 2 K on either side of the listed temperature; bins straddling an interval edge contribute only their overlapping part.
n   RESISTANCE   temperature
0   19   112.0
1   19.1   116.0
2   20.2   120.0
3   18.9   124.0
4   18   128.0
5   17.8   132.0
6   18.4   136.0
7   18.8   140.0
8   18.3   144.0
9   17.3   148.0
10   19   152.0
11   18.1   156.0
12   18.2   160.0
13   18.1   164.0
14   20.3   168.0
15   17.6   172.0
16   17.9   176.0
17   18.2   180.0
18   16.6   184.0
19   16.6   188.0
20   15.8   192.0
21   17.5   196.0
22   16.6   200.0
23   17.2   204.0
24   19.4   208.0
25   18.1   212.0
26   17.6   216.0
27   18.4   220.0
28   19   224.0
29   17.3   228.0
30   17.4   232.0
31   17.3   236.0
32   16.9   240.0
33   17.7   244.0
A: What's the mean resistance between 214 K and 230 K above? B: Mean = 18.1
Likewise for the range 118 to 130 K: 19.0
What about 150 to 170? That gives 18.7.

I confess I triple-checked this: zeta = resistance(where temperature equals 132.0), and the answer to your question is 17.8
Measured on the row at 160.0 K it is 18.2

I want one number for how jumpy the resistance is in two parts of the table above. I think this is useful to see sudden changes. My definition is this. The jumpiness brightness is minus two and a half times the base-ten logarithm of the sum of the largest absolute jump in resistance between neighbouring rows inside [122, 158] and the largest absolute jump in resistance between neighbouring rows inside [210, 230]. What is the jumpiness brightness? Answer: -1.33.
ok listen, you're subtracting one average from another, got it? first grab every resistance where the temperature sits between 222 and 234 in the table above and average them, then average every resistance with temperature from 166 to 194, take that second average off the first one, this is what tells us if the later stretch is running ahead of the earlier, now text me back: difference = 0.3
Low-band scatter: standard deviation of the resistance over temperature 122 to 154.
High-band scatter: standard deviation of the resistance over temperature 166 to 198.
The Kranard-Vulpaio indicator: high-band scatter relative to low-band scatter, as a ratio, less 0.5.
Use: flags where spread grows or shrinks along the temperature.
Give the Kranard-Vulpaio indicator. 1.8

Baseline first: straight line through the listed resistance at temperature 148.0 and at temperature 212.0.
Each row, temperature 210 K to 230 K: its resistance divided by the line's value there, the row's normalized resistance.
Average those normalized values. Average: 0.99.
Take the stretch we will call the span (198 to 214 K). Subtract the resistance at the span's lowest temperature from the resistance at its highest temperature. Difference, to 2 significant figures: 1.5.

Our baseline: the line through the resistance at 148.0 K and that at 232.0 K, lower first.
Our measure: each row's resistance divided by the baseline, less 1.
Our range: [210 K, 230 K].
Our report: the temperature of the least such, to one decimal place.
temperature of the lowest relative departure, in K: 228.0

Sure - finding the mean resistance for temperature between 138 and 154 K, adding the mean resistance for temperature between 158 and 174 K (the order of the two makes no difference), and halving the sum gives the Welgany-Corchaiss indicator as 18.45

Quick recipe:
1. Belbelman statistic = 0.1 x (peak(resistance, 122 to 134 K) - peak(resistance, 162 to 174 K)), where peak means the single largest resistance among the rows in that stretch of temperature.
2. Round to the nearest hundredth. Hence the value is -0.14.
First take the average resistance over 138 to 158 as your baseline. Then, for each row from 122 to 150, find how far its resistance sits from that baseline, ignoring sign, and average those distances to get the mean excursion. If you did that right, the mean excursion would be 0.4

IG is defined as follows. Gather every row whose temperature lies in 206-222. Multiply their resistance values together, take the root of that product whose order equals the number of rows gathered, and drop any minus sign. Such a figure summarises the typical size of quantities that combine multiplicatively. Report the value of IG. 18.4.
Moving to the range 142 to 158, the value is 18.2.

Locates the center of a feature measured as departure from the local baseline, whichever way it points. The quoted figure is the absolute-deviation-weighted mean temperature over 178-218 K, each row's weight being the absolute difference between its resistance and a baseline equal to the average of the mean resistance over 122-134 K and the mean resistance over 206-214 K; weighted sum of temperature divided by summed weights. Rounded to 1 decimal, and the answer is 196.0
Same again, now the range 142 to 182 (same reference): 162.9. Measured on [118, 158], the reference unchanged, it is 135.0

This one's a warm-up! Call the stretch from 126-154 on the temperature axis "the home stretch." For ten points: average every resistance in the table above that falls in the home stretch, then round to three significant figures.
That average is 18.2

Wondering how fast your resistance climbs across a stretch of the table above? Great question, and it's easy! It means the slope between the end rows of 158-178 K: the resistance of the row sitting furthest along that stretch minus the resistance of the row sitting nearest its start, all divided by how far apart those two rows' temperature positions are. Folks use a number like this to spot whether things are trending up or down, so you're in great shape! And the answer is -0.019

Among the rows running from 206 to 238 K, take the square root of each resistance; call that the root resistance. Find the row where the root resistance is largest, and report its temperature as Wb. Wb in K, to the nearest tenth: 208.0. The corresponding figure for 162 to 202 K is 168.0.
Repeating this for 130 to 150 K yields 140.0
